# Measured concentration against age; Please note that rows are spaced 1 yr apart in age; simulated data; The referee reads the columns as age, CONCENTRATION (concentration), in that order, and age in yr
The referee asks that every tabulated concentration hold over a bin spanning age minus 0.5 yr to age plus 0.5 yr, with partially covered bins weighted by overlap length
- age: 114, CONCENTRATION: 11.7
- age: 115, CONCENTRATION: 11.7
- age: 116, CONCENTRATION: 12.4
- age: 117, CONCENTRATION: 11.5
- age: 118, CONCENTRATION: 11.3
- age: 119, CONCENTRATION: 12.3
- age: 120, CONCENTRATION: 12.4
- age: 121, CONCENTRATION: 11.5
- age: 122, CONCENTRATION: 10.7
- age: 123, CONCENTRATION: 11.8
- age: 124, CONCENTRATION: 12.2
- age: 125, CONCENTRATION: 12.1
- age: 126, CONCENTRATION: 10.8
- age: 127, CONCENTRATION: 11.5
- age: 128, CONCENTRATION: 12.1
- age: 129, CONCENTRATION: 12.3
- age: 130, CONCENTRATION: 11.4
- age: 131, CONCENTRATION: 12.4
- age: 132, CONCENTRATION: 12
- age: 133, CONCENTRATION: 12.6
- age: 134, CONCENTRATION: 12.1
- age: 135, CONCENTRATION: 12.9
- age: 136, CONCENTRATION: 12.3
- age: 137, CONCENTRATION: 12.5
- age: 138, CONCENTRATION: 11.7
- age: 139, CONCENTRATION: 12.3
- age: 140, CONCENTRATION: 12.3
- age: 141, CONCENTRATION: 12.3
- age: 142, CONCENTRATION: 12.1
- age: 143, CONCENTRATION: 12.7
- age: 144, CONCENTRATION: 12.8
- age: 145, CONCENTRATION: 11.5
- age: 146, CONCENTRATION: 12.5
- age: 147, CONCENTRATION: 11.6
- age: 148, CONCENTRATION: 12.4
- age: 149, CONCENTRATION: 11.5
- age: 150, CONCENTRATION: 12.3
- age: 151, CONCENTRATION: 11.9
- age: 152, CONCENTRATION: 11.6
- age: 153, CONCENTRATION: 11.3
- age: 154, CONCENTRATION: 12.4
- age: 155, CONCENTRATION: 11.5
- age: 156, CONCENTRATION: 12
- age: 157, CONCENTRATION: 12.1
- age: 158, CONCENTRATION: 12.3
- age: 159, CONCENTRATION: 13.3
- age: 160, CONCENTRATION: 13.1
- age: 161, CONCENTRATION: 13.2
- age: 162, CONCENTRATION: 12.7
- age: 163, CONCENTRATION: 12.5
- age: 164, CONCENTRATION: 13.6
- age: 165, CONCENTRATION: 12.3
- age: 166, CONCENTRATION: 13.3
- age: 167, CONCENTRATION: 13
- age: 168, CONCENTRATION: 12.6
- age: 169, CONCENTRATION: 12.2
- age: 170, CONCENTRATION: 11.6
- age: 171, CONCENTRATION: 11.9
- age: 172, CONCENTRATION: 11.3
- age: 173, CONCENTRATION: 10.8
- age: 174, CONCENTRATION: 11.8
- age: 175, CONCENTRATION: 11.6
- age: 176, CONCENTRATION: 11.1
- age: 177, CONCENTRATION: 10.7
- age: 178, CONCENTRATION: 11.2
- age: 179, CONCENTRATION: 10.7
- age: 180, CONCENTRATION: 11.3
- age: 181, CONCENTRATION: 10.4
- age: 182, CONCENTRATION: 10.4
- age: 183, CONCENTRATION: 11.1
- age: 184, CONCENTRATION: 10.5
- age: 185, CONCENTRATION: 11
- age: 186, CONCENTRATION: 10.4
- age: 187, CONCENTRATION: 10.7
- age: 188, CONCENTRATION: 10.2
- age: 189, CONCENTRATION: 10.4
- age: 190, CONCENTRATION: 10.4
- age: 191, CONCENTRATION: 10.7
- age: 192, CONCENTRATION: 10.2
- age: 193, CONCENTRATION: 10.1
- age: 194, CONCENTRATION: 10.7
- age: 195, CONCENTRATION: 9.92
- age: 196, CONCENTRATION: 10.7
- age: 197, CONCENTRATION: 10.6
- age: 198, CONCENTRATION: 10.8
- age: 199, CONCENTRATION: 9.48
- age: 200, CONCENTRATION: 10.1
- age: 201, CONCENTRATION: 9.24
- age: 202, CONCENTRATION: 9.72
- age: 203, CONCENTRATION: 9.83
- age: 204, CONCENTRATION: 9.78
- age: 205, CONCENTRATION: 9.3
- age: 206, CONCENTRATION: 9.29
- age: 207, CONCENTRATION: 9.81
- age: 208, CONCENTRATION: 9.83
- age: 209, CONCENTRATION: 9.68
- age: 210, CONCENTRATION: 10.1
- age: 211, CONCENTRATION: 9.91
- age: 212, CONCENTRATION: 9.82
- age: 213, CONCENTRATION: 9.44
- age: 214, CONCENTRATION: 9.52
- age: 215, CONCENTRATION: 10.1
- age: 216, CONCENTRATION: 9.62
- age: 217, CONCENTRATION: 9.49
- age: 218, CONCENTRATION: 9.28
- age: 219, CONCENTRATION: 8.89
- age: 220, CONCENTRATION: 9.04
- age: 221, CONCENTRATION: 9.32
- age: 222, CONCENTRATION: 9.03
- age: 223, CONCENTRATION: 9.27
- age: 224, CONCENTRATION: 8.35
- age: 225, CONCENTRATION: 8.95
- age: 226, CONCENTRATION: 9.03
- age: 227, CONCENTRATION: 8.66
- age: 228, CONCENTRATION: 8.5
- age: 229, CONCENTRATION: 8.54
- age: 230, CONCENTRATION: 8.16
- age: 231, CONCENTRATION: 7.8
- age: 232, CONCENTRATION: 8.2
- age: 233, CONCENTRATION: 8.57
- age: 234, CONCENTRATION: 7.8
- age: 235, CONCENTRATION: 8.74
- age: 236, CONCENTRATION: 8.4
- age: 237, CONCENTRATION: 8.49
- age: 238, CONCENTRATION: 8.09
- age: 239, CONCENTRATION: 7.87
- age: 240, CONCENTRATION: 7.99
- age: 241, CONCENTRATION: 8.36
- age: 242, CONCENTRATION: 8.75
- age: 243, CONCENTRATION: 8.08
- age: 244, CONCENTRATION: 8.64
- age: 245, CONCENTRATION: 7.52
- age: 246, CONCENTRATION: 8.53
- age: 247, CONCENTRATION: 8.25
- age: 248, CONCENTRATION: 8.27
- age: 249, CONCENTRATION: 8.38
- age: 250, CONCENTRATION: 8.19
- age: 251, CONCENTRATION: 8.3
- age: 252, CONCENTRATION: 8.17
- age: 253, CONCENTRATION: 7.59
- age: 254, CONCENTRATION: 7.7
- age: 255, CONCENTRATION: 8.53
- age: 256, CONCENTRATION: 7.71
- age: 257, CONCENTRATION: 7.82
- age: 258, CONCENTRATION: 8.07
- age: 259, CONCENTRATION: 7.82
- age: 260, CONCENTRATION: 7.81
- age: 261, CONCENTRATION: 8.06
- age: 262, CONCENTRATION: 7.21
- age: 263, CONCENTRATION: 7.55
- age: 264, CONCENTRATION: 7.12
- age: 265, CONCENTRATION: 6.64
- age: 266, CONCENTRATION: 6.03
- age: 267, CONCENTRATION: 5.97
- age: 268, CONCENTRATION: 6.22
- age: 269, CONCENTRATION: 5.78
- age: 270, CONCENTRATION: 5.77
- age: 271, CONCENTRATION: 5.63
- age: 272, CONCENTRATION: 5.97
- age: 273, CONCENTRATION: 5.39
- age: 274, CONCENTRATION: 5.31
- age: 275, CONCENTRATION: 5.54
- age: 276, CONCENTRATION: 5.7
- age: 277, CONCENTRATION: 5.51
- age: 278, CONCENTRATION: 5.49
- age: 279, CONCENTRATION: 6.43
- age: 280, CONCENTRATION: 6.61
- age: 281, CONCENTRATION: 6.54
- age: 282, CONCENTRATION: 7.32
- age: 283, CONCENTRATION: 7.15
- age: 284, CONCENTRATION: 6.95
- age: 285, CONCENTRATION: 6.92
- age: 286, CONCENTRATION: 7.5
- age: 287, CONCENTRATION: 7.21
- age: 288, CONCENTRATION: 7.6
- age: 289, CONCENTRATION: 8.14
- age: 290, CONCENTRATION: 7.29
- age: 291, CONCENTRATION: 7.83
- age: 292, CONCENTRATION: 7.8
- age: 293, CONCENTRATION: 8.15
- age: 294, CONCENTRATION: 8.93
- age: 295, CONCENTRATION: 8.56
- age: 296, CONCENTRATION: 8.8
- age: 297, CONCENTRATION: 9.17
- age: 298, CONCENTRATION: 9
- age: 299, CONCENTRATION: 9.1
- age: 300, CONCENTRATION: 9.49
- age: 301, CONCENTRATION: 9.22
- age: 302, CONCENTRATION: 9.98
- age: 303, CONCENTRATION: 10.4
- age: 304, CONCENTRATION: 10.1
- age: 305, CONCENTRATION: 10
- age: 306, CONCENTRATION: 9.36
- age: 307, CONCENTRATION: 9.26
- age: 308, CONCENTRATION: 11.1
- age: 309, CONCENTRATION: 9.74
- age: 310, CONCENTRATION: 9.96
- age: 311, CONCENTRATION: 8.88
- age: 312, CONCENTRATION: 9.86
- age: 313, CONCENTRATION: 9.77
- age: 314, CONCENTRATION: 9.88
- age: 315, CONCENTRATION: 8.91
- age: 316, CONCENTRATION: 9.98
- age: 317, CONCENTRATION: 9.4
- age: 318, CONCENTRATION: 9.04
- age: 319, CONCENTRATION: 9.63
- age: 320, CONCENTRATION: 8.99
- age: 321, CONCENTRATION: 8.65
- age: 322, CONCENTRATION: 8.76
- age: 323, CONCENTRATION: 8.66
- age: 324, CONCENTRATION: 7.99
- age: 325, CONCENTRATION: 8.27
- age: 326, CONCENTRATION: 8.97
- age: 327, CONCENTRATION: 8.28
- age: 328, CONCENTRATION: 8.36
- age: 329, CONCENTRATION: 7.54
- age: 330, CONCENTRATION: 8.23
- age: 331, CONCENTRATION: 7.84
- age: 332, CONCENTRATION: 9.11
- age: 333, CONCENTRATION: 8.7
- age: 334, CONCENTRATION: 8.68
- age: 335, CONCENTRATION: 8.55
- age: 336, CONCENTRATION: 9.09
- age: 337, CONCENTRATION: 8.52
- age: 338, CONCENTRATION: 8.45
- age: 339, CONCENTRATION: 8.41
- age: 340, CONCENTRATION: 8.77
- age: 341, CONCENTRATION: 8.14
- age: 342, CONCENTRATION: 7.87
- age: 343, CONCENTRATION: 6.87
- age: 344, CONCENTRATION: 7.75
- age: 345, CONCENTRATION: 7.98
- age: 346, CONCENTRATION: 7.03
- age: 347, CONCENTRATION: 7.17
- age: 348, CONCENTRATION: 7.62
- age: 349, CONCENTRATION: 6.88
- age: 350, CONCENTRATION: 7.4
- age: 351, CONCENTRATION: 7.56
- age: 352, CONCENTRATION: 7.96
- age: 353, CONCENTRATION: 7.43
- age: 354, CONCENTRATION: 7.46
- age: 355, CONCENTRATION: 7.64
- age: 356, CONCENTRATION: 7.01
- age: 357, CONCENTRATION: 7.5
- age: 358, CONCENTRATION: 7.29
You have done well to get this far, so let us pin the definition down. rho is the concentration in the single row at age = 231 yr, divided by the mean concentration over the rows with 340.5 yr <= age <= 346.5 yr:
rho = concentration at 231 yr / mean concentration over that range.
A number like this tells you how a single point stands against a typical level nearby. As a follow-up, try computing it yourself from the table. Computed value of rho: 1.03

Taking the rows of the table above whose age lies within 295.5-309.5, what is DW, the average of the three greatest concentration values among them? 11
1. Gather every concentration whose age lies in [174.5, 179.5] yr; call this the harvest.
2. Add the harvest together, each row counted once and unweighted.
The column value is 55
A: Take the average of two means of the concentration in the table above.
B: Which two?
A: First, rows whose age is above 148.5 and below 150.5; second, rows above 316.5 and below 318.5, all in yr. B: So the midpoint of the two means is 10.6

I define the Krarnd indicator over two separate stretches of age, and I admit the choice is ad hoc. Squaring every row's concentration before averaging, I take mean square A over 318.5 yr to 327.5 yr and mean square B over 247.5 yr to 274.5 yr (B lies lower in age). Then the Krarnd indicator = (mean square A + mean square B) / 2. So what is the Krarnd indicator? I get 64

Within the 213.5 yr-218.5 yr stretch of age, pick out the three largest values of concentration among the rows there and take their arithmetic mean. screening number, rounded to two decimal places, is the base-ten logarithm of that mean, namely 0.99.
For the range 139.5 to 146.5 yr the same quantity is 1.10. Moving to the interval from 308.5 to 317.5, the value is 1.00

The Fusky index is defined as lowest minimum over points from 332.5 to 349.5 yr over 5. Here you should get 1.37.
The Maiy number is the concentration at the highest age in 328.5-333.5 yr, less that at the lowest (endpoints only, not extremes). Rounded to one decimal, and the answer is 1.2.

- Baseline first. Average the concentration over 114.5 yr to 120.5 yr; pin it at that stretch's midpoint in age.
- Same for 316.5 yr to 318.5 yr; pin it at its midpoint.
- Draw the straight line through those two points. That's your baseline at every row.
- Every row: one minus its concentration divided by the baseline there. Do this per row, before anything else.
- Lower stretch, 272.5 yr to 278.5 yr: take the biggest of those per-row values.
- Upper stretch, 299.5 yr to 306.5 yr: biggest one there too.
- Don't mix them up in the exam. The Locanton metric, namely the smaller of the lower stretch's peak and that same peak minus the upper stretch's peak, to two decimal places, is 0.44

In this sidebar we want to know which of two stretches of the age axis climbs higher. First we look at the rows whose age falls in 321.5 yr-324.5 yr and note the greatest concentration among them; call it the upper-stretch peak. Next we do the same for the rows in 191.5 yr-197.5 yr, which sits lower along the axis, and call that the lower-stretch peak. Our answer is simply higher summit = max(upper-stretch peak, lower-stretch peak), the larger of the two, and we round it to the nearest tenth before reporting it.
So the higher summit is 10.7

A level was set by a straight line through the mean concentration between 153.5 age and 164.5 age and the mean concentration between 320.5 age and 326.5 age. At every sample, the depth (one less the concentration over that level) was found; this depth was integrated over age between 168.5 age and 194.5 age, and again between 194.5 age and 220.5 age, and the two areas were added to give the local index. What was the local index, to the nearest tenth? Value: 6.3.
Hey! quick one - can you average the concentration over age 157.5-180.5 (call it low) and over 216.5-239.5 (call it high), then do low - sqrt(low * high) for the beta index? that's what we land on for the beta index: 1.9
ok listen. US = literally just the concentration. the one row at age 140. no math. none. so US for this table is 12.3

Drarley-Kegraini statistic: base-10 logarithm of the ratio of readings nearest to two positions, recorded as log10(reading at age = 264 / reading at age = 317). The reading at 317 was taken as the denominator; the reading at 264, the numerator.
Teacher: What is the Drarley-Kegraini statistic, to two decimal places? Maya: -0.12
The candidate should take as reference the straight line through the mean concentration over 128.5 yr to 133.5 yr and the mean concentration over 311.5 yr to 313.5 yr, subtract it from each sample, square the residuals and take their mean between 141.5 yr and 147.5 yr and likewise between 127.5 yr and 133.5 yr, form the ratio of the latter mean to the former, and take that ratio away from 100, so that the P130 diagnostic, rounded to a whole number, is 100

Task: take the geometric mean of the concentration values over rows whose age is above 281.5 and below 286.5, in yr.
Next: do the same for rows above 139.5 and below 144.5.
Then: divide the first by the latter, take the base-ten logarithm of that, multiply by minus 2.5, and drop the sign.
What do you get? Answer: 0.60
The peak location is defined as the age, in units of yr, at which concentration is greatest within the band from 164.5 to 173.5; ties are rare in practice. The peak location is 166 yr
